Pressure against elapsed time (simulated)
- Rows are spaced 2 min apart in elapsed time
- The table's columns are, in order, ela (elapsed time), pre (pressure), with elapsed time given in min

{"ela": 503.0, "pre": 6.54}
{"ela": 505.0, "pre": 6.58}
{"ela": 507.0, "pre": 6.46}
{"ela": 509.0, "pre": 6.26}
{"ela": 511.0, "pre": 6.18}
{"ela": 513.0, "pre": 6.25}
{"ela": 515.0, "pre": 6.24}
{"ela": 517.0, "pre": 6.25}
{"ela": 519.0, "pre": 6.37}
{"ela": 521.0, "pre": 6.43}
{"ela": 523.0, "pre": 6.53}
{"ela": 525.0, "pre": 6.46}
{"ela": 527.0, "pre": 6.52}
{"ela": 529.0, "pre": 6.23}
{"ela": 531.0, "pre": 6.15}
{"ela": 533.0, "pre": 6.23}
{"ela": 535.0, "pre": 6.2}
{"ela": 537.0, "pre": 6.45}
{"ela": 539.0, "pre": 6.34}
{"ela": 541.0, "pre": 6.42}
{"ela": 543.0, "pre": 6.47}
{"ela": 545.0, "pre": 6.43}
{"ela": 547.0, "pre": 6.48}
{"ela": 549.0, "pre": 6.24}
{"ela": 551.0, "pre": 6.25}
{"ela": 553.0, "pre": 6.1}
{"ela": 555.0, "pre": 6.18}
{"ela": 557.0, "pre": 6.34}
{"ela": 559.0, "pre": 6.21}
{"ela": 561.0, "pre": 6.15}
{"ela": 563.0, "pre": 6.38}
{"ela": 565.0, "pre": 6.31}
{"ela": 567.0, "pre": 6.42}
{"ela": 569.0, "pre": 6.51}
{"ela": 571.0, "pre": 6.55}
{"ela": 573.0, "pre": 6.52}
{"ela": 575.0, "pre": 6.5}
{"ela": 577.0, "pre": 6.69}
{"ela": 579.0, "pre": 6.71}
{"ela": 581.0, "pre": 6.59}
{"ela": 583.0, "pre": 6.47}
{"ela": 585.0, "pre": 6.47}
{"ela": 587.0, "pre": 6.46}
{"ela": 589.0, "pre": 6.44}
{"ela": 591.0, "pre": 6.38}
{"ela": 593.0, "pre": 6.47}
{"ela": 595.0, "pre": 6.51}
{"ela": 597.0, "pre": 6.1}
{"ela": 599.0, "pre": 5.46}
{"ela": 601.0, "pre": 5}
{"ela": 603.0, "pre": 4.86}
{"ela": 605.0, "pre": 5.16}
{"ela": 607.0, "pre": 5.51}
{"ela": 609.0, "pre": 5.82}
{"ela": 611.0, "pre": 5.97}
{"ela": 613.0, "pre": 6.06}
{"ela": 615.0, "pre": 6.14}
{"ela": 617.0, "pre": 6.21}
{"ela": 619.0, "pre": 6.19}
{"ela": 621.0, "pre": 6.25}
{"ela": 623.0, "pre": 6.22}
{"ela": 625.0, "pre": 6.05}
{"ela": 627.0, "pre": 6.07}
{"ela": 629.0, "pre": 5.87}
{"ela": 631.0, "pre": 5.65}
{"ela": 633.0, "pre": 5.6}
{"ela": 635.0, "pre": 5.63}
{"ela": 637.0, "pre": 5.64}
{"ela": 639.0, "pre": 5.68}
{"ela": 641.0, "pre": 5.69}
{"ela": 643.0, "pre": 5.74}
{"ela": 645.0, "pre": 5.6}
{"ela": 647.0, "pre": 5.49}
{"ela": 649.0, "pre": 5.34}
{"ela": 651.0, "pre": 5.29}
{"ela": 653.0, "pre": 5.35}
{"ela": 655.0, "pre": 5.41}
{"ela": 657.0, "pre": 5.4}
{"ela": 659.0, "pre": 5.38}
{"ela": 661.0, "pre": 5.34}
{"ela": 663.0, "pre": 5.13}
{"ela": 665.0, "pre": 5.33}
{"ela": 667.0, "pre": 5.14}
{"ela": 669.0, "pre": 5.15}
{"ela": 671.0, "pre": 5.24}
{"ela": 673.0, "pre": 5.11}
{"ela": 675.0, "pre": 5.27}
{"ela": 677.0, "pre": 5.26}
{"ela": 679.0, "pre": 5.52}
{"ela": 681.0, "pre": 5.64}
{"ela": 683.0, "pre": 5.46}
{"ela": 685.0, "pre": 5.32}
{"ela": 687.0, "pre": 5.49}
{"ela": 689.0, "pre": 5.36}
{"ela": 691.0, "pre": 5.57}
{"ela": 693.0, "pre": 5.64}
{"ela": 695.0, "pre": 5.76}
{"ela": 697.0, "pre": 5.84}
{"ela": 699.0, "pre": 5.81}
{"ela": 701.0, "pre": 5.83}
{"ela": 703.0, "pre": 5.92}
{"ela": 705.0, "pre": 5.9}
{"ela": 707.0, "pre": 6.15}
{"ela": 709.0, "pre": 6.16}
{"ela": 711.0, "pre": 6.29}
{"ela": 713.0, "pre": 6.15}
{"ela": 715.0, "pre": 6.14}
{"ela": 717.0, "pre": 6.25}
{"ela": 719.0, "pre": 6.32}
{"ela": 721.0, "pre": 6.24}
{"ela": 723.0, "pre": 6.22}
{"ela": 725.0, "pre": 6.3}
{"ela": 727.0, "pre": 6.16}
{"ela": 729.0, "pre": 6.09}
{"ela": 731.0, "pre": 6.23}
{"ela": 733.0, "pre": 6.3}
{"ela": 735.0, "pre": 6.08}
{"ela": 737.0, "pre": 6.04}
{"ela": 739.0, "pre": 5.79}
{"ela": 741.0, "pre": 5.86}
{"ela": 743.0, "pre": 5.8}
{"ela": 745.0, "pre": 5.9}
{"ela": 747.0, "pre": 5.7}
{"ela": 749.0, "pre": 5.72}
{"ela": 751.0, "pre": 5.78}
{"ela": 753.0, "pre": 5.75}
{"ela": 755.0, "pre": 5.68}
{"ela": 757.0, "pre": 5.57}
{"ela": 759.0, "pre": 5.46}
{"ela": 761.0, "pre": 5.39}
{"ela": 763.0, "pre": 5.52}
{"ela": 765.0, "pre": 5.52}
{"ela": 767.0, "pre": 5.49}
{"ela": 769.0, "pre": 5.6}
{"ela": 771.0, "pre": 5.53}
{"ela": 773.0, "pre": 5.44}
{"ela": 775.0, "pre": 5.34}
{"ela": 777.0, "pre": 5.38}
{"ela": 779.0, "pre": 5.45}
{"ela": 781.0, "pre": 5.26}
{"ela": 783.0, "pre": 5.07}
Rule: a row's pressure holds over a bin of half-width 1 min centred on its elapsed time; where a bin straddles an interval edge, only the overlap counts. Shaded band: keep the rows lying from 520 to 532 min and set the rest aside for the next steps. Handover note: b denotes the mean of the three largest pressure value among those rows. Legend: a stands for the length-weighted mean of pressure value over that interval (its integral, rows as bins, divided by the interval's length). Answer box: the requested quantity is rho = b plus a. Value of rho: 12.9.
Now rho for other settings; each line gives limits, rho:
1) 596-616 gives 11.7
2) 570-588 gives 13.2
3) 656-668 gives 10.7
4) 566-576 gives 13.0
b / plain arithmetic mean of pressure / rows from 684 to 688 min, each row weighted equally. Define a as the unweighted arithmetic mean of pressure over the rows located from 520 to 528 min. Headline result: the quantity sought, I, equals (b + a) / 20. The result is 0.59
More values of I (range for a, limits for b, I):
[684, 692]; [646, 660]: 0.54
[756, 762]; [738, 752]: 0.56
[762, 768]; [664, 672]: 0.54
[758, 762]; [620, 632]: 0.57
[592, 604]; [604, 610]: 0.56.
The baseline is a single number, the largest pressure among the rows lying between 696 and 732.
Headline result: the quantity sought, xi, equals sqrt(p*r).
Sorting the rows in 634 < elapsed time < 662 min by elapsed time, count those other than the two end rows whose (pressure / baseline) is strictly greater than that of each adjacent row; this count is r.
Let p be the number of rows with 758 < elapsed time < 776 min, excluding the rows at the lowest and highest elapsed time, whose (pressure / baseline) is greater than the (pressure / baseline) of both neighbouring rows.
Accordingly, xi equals 1.4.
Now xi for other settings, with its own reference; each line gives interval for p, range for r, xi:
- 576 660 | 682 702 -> 3.7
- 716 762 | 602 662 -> 5.5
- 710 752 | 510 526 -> 3.2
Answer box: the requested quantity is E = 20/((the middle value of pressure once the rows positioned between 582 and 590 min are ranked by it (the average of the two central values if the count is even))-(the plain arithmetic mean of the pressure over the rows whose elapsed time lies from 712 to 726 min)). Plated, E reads 86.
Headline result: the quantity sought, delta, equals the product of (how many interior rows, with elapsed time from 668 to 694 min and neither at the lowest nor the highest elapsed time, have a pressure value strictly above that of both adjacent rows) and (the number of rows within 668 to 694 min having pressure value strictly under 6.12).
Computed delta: 52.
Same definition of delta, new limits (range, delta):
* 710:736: 6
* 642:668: 26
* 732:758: 36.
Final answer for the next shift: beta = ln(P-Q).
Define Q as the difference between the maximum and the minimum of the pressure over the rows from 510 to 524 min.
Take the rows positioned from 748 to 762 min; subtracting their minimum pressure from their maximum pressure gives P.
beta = -3.2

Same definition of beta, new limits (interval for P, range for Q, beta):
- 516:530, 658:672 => -3.0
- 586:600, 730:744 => -0.6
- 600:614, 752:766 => -0.2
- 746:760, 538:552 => -2.5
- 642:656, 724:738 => -1.7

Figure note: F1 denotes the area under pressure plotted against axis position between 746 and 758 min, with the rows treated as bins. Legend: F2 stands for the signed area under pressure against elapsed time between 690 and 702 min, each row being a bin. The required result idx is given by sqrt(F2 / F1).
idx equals 1.004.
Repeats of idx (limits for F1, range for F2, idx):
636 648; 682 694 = 0.985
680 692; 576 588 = 1.095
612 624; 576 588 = 1.031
